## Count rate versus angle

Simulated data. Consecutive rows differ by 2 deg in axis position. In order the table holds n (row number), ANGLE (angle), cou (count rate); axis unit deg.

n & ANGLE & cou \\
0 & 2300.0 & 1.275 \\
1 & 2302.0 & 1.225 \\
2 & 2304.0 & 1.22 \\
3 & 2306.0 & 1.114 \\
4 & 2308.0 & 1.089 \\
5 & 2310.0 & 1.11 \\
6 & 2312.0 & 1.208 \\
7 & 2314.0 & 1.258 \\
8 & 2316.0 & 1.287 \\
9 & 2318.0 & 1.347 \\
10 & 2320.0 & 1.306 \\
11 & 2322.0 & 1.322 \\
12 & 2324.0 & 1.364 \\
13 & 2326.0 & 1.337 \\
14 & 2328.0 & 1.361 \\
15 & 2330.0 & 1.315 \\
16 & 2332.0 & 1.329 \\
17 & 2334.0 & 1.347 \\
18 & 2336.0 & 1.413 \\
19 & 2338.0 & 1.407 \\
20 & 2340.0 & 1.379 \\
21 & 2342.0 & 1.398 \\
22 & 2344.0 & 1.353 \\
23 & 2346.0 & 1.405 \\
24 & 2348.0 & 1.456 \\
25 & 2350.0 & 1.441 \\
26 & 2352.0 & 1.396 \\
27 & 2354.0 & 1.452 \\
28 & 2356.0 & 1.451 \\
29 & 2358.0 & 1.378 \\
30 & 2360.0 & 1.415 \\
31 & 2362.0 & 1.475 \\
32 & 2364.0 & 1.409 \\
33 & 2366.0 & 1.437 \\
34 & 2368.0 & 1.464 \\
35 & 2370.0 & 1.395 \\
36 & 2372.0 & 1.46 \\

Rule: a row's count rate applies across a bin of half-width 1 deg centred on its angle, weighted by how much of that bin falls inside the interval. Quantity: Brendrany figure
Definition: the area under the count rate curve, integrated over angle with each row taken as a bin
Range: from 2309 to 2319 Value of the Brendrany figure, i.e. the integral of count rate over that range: 12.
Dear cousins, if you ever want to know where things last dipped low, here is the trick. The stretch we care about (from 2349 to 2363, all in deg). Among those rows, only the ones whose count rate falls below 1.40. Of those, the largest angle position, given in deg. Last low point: 2358.0 deg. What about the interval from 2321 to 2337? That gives 2334.0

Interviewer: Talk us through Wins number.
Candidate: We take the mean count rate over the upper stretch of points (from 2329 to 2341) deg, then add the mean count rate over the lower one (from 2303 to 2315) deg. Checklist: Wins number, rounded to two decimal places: 2.53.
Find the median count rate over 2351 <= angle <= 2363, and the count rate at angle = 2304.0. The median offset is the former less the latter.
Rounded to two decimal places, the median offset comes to 0.21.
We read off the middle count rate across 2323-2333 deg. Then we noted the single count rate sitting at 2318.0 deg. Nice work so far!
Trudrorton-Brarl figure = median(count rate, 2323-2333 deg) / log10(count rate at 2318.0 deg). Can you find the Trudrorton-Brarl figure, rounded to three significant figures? 10.3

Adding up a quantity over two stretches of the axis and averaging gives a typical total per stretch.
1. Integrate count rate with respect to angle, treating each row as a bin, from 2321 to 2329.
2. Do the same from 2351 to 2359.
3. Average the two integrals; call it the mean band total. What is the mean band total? 11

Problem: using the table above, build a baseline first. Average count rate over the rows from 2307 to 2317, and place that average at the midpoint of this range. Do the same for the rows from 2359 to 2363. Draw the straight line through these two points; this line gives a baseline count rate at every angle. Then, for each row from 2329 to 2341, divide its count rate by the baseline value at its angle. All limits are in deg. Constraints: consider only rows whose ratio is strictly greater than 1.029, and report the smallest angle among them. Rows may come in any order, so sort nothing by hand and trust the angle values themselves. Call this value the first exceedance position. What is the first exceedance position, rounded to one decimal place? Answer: 2334.0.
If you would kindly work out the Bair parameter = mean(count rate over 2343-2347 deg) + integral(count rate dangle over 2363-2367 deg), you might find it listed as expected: 7.07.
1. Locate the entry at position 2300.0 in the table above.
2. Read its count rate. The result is 1.275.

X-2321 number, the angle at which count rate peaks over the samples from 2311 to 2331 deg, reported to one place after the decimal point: 2324.0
